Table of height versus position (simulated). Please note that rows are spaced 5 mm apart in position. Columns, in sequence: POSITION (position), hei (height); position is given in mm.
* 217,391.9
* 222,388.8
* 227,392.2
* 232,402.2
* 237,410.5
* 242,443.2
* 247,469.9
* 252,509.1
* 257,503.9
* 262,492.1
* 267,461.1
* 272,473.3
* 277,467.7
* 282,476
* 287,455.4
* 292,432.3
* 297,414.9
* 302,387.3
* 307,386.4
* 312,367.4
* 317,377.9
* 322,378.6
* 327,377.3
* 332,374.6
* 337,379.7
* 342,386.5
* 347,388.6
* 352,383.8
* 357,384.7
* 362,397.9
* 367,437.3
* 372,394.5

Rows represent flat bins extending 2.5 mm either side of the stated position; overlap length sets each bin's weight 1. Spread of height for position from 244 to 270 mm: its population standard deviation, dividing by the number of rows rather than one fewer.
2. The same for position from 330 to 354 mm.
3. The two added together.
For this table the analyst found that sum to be 24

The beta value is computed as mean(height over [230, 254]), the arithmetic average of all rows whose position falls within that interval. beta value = 447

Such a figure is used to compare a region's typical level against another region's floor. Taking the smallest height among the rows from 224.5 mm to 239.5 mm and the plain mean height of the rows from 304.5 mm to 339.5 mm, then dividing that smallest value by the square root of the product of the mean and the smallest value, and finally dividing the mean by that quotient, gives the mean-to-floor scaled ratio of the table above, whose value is 370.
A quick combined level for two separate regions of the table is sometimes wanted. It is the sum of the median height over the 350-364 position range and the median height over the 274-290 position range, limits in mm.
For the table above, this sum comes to 852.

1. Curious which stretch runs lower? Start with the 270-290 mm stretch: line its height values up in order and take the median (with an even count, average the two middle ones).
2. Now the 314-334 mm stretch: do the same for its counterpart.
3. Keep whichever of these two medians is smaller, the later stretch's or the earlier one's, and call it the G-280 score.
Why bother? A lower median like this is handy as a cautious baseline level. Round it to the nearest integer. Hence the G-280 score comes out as 378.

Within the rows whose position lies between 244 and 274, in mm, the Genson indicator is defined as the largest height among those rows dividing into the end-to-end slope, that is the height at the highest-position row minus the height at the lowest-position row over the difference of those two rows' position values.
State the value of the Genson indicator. 0.000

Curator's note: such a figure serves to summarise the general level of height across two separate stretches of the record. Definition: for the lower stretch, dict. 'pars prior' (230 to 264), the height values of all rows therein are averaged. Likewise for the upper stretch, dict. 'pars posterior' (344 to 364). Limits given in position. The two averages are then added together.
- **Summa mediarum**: 850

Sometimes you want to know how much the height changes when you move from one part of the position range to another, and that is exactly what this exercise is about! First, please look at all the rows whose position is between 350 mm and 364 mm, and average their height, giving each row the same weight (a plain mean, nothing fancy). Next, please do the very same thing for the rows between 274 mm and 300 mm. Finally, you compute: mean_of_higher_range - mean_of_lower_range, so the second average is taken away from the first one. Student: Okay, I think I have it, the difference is -60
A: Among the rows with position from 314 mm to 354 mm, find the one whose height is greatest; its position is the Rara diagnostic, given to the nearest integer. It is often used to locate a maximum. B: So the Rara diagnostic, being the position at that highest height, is 347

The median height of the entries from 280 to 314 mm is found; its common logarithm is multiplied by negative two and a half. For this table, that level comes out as -6.54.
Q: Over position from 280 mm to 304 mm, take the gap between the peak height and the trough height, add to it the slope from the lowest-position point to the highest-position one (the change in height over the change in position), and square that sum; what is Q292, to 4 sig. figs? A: 7101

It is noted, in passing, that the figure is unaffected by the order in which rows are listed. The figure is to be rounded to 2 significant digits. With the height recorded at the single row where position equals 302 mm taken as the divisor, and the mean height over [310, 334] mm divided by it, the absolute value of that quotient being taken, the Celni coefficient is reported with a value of 0.97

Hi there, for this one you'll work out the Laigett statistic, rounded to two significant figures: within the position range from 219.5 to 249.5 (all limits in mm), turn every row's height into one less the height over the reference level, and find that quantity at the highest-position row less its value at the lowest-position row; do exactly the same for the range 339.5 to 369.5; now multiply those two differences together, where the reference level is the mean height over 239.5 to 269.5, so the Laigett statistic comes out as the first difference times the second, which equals 0.018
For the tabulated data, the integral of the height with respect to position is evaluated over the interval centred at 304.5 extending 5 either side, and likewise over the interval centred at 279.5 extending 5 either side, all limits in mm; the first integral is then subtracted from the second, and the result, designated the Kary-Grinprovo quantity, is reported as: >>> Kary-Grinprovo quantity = 850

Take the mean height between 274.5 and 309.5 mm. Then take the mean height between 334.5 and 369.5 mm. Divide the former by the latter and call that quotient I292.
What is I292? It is 1.09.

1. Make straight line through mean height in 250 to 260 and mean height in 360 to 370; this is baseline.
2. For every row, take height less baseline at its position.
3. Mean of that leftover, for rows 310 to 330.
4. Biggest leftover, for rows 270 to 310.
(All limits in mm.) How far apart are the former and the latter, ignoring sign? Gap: 70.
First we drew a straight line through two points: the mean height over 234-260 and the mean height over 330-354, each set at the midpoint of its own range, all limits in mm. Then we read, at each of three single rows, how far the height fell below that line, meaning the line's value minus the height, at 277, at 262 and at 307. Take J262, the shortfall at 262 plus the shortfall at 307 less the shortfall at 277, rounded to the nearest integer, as 16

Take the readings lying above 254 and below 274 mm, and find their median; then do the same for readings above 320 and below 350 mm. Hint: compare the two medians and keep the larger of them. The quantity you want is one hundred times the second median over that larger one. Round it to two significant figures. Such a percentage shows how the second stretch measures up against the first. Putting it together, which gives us 79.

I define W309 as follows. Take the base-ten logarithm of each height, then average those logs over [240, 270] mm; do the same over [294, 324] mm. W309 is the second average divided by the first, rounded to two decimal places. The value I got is 0.96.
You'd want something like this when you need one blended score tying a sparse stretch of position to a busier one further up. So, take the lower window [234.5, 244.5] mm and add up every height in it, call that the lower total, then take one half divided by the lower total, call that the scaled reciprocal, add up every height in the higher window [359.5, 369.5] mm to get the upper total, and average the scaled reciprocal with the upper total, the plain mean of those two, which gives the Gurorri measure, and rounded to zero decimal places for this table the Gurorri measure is 418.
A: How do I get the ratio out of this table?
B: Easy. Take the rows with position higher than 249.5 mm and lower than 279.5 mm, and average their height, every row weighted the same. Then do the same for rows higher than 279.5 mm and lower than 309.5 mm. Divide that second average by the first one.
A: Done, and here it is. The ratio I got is 0.88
